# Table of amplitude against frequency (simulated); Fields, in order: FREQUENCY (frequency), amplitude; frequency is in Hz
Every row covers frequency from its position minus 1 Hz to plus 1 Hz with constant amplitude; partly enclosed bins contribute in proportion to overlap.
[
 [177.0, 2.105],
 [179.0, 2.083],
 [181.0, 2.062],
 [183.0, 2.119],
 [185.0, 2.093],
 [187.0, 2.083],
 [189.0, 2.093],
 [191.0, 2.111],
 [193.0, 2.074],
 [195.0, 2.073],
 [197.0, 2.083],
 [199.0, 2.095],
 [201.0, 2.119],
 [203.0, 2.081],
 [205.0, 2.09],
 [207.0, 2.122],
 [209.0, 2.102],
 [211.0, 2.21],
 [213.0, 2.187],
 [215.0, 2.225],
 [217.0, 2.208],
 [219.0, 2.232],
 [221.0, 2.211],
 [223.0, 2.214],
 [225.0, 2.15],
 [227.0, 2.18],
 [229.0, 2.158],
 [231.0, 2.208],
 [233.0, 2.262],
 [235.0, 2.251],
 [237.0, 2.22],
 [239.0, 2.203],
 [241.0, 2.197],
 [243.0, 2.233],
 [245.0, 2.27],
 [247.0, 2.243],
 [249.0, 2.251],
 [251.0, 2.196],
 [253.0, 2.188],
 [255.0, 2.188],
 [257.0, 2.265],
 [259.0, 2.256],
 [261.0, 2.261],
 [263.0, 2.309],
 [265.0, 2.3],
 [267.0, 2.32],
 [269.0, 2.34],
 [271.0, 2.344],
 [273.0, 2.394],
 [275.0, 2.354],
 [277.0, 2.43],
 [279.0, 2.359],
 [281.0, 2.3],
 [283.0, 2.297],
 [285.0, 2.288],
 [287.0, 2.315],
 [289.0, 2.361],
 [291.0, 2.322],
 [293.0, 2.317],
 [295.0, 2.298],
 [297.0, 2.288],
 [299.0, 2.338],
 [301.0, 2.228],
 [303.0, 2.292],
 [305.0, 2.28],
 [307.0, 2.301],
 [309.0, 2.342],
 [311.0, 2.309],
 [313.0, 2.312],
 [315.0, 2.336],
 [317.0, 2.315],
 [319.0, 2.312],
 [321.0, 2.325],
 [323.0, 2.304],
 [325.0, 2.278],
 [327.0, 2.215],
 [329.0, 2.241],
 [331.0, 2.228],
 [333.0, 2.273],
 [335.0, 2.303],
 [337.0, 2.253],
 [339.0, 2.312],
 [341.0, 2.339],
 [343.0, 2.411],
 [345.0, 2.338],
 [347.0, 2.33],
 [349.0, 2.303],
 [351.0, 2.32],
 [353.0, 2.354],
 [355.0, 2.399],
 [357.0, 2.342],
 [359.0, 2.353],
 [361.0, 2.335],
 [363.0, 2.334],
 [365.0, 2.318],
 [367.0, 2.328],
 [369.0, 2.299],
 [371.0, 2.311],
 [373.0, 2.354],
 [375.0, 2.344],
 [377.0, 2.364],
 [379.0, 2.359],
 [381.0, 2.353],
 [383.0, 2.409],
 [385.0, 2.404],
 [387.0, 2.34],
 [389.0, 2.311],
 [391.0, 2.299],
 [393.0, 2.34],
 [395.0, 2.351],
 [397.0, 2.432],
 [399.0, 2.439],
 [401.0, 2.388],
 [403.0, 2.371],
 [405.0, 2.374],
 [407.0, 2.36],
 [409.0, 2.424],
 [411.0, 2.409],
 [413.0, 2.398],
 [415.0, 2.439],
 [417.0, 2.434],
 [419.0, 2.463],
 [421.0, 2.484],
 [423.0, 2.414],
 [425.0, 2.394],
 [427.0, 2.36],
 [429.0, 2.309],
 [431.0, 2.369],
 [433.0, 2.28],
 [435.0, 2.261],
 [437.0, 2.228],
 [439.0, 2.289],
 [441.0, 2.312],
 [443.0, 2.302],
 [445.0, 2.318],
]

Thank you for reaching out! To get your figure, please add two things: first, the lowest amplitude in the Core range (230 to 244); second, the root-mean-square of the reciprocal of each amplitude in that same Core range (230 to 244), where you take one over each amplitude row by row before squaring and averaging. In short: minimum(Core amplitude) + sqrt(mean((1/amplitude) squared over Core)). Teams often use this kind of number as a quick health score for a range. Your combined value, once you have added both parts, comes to 2.65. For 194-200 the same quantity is 2.55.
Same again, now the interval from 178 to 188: 2.54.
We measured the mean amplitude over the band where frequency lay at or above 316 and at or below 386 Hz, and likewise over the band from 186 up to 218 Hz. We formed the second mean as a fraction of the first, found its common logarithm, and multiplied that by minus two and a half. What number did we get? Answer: 0.10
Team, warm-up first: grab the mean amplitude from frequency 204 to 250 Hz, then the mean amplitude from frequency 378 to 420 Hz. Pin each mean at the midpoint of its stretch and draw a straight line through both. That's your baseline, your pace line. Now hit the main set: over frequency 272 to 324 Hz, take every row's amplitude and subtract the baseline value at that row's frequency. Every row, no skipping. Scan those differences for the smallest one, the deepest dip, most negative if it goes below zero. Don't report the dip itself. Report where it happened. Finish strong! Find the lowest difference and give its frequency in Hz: 301.0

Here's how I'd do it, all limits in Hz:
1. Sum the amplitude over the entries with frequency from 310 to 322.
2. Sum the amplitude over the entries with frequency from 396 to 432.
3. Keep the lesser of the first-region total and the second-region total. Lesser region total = 14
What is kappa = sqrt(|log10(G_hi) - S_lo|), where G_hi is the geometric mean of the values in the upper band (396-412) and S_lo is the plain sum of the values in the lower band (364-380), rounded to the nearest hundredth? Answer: 4.28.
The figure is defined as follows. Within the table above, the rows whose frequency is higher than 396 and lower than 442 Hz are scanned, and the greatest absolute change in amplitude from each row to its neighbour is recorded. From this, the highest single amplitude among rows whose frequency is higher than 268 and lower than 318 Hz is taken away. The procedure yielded -2.34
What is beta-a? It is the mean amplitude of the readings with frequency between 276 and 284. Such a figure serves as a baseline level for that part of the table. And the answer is 2.35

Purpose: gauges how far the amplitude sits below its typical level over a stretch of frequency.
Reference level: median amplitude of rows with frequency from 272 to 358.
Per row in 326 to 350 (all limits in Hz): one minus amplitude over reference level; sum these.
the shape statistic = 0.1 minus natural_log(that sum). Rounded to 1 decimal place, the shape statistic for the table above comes 2.6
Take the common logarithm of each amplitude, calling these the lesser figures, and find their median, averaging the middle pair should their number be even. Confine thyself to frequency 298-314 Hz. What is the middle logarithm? 0.363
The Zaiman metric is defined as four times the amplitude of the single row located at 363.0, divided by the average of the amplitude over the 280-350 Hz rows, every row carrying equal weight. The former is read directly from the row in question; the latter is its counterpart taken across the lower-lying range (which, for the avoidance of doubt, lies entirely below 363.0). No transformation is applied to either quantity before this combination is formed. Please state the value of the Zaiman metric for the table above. 4.05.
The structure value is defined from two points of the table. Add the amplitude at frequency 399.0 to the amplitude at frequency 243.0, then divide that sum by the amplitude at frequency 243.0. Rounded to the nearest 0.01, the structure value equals 2.09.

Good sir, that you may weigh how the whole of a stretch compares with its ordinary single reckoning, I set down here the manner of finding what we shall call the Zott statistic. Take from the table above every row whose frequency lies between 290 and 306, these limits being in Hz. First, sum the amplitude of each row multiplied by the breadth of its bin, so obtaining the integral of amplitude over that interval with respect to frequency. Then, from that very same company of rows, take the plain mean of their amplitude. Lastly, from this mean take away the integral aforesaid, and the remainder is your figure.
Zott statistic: -34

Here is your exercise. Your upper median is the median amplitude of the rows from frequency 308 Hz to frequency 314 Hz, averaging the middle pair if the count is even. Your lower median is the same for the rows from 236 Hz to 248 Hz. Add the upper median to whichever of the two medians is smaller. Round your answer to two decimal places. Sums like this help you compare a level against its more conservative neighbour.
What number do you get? 4.54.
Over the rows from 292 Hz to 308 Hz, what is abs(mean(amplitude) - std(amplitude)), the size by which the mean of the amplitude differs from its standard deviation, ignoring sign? 2.26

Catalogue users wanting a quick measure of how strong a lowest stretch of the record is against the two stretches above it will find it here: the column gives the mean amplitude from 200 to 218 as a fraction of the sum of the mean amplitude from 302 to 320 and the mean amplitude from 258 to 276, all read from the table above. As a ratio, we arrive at 0.464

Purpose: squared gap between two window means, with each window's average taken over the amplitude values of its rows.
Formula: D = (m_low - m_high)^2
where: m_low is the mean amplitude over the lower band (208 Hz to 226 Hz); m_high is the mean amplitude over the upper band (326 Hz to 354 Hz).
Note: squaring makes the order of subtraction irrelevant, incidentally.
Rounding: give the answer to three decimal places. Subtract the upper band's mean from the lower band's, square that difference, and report 0.012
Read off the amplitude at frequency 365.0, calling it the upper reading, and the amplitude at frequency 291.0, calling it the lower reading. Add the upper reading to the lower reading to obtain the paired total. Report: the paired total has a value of 4.6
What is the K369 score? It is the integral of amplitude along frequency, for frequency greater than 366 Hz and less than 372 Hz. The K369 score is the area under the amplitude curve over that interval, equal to 13.9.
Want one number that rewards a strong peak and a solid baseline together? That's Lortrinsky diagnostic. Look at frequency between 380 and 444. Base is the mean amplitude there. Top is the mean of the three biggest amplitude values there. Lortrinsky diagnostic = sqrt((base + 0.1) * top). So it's 2.46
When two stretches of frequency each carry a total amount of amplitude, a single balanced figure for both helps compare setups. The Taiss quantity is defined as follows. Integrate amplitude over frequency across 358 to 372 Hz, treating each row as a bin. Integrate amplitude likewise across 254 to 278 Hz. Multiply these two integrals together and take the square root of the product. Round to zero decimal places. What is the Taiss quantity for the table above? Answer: 43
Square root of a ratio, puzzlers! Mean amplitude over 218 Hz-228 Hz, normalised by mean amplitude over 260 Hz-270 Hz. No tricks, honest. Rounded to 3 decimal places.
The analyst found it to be 0.976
